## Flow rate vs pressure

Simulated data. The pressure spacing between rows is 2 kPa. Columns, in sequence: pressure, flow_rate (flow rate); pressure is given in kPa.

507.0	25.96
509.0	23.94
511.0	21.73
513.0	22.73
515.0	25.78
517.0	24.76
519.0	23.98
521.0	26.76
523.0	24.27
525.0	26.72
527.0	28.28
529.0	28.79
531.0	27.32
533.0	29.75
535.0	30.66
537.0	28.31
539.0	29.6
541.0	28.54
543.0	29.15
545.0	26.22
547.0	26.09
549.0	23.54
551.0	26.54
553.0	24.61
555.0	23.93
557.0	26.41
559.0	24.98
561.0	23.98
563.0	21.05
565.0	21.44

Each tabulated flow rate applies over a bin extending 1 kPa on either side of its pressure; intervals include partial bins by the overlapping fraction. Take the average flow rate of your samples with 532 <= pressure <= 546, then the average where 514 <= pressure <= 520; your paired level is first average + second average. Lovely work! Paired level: 53.7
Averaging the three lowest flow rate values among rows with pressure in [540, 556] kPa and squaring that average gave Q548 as 577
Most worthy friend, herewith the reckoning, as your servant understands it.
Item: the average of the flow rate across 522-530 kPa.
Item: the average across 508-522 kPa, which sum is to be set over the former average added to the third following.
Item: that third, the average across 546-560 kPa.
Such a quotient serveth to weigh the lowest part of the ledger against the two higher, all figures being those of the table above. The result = 0.46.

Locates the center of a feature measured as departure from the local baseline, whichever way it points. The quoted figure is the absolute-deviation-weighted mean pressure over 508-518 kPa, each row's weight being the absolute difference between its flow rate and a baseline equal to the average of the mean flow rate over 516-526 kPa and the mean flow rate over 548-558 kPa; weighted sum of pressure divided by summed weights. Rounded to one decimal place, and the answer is 511.9 kPa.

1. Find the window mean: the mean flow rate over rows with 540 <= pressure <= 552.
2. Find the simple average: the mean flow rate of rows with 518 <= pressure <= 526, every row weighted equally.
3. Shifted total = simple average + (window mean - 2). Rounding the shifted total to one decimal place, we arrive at 50.1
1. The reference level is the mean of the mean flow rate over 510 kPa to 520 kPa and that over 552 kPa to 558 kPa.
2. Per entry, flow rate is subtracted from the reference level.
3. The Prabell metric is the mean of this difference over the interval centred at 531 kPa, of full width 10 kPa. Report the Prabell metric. -4.6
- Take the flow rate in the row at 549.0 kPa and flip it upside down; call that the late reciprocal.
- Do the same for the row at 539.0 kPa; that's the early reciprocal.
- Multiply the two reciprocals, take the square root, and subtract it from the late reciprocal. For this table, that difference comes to 0.0046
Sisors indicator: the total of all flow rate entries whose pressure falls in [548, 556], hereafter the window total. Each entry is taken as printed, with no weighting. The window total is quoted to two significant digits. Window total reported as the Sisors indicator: 99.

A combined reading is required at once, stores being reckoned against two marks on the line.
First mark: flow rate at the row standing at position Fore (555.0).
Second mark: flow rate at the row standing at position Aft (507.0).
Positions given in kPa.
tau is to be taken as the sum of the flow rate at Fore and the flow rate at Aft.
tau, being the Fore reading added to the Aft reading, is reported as 49.9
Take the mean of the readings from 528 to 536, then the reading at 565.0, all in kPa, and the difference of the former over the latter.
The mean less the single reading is 7.7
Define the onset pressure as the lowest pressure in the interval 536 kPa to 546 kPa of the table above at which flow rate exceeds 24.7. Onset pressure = 537.0 kPa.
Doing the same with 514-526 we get 515.0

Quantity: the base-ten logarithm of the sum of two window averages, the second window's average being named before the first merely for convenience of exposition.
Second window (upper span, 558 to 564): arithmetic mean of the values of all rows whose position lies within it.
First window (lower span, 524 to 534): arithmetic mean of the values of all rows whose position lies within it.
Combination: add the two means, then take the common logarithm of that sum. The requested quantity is 1.71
